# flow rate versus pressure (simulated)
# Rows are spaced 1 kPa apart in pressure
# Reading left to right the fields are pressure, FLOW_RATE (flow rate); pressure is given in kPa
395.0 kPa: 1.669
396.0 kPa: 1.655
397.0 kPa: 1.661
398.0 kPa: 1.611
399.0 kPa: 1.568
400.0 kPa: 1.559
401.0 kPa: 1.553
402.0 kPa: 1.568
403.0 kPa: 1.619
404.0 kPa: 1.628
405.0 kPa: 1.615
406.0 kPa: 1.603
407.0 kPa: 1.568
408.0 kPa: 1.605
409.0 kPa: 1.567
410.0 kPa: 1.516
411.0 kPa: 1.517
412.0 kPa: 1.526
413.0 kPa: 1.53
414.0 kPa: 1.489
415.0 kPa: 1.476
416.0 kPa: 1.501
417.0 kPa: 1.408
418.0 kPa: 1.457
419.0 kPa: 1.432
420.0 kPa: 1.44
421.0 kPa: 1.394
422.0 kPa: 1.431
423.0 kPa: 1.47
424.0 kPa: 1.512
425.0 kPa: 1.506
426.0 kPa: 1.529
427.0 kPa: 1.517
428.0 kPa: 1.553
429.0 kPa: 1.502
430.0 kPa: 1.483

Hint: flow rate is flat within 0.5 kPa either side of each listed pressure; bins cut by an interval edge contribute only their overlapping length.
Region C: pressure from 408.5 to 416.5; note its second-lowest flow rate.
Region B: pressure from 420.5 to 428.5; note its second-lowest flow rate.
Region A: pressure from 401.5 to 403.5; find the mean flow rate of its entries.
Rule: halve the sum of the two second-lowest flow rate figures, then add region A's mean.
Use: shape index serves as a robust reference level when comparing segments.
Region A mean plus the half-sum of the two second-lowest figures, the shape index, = 3.05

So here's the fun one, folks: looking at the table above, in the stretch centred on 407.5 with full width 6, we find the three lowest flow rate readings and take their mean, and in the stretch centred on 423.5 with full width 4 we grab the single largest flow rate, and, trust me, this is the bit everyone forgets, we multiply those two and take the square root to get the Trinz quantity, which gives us 1.53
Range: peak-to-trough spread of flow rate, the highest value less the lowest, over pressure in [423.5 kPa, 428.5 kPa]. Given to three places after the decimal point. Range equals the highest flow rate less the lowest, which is 0.047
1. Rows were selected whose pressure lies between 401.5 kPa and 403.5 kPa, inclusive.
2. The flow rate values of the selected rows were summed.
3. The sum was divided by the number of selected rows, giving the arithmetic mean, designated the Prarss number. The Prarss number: 1.59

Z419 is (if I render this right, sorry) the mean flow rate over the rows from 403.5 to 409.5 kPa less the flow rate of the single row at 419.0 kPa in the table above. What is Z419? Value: 0.17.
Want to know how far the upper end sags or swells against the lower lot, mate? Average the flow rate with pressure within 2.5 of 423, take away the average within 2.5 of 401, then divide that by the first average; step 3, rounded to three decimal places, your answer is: -0.076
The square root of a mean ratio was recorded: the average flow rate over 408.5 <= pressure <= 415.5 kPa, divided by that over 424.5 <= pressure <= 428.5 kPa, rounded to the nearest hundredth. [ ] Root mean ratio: 1.00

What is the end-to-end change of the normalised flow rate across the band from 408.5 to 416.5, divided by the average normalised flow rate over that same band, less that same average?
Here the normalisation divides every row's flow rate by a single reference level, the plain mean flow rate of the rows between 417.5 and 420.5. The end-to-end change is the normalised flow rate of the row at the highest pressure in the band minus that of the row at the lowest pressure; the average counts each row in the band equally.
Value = -1.09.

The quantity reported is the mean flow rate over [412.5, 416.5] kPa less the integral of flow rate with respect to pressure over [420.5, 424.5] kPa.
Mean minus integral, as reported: -4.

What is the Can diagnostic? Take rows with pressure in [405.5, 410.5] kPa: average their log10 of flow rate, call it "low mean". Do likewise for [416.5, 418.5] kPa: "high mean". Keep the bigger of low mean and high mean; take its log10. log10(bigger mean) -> -0.71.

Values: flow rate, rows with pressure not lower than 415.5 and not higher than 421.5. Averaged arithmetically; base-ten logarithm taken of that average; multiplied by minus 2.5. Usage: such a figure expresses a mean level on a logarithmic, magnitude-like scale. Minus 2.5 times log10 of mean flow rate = -0.395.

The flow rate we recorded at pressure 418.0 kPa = 1.457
